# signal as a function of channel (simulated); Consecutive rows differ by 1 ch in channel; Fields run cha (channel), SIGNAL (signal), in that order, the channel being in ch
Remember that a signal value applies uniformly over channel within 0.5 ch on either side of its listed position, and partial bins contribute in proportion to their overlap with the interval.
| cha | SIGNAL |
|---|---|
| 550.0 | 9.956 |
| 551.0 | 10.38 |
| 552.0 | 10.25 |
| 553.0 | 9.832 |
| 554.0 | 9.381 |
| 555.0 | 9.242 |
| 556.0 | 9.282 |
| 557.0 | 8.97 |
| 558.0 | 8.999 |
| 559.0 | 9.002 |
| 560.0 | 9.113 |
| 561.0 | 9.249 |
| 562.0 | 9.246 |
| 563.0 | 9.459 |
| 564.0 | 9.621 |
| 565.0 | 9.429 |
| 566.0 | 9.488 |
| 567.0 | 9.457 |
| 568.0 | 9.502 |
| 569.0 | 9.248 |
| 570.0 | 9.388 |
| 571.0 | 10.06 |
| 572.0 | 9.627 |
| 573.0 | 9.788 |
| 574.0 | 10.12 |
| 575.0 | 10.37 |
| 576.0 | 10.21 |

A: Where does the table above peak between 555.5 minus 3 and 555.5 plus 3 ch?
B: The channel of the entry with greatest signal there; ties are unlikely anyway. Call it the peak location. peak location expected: 553.0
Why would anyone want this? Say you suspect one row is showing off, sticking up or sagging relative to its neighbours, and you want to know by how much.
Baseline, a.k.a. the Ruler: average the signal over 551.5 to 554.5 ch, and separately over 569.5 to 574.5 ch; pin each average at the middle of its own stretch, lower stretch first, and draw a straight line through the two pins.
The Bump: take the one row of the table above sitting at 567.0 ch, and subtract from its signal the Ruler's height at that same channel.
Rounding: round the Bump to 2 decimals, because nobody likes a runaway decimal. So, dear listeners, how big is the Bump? -0.35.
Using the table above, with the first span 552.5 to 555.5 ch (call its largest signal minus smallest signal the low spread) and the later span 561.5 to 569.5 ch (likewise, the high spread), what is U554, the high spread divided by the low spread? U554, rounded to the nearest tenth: 0.6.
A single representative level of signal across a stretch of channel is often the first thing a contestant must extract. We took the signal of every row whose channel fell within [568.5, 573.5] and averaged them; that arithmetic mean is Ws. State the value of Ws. 9.62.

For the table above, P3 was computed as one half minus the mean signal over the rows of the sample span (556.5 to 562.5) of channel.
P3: -8.60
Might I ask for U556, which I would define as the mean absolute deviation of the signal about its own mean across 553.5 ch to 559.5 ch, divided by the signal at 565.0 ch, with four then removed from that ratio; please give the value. -3.98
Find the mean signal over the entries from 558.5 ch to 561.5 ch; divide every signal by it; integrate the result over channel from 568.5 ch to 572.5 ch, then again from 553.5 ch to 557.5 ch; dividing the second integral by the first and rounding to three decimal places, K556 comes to 0.962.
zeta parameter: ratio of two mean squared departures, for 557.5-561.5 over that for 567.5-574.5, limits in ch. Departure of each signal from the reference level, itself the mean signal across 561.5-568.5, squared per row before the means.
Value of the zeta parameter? 1.0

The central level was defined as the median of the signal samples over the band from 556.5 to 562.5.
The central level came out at 9.06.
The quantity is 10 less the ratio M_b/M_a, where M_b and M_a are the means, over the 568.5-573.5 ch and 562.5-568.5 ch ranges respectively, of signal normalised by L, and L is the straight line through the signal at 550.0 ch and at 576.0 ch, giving 8.99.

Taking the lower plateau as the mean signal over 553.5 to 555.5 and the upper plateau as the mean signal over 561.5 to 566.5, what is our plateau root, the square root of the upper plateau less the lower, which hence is 0.37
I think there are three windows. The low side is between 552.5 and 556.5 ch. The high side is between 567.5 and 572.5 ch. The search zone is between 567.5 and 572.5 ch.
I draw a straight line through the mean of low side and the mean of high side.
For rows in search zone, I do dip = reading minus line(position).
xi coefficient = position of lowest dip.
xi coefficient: 569.0 ch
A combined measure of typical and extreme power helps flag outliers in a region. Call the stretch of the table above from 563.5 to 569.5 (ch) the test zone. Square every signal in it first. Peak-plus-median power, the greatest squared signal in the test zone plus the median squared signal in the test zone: 182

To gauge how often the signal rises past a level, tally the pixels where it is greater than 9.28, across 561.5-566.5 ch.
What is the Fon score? 4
